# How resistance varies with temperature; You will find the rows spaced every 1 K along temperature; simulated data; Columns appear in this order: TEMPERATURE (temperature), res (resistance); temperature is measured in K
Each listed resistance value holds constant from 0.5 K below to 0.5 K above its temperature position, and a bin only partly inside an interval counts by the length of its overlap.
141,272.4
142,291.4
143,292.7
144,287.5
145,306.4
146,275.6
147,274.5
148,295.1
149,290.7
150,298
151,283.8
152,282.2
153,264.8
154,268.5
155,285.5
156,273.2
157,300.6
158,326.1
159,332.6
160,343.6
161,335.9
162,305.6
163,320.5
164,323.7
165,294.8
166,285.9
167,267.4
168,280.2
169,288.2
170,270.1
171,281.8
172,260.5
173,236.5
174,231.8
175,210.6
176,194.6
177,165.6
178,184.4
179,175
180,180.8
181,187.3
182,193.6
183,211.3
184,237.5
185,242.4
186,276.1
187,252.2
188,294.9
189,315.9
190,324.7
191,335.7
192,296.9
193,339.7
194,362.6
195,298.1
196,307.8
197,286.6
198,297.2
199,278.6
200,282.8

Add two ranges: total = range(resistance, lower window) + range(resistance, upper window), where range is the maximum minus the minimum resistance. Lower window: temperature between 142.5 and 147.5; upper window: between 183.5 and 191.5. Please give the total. 130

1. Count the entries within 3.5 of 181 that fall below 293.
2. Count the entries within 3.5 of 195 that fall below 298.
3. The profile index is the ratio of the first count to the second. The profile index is 2.3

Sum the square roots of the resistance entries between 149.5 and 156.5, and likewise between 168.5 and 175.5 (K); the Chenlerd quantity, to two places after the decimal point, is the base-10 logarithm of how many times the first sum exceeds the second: 0.02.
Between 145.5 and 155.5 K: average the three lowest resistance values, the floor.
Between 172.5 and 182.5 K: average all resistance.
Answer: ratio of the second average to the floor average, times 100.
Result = 73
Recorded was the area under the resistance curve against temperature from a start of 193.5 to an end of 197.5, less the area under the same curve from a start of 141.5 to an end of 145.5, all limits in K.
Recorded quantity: 77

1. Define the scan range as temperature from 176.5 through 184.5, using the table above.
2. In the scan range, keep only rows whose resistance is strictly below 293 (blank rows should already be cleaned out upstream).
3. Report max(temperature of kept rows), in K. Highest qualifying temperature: 184 K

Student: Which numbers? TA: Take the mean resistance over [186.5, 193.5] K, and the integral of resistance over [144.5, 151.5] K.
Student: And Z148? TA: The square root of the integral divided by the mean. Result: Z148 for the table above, 2.6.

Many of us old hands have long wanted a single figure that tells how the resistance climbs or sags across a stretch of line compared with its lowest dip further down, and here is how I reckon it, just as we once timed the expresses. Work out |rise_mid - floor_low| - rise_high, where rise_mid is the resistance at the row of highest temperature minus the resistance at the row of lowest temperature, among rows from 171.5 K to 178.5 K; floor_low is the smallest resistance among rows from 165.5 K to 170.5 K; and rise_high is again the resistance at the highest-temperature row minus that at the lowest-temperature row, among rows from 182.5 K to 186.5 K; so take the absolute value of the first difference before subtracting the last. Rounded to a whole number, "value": 279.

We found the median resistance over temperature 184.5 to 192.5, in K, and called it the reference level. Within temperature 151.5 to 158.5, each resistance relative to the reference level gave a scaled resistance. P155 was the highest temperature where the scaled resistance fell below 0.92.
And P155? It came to 154 K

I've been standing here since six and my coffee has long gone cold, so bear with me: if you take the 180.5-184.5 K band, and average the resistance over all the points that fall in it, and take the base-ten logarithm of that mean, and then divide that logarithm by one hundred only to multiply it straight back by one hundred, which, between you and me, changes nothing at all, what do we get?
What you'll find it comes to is 2.32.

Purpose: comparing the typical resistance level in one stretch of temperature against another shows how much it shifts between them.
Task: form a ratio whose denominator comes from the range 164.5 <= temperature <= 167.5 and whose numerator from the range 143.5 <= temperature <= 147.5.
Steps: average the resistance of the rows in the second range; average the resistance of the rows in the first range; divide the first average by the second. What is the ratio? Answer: 1.01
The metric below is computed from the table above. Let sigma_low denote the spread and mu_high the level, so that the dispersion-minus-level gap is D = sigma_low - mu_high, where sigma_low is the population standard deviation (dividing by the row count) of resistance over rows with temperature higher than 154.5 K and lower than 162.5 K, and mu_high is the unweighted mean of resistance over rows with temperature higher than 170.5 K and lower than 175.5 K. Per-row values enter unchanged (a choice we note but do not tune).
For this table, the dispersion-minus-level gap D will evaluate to -220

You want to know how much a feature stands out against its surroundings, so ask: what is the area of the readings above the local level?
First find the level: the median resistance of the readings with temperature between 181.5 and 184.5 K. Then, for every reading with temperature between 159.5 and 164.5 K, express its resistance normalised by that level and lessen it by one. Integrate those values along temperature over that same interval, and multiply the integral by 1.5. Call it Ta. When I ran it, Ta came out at 4.1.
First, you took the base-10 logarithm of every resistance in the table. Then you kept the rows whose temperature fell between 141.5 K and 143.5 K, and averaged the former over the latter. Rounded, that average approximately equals 2.47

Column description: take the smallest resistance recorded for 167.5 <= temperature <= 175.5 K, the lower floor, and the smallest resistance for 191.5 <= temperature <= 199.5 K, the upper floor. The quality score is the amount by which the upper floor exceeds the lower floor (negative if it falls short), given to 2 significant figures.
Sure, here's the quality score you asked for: 68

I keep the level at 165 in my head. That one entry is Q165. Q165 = 294.8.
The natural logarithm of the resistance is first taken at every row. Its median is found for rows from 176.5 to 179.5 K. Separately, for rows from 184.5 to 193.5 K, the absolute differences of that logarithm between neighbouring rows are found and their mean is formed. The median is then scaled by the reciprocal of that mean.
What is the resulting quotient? 54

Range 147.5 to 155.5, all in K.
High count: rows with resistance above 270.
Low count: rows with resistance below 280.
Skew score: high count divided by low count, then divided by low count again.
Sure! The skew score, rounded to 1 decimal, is 1.5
